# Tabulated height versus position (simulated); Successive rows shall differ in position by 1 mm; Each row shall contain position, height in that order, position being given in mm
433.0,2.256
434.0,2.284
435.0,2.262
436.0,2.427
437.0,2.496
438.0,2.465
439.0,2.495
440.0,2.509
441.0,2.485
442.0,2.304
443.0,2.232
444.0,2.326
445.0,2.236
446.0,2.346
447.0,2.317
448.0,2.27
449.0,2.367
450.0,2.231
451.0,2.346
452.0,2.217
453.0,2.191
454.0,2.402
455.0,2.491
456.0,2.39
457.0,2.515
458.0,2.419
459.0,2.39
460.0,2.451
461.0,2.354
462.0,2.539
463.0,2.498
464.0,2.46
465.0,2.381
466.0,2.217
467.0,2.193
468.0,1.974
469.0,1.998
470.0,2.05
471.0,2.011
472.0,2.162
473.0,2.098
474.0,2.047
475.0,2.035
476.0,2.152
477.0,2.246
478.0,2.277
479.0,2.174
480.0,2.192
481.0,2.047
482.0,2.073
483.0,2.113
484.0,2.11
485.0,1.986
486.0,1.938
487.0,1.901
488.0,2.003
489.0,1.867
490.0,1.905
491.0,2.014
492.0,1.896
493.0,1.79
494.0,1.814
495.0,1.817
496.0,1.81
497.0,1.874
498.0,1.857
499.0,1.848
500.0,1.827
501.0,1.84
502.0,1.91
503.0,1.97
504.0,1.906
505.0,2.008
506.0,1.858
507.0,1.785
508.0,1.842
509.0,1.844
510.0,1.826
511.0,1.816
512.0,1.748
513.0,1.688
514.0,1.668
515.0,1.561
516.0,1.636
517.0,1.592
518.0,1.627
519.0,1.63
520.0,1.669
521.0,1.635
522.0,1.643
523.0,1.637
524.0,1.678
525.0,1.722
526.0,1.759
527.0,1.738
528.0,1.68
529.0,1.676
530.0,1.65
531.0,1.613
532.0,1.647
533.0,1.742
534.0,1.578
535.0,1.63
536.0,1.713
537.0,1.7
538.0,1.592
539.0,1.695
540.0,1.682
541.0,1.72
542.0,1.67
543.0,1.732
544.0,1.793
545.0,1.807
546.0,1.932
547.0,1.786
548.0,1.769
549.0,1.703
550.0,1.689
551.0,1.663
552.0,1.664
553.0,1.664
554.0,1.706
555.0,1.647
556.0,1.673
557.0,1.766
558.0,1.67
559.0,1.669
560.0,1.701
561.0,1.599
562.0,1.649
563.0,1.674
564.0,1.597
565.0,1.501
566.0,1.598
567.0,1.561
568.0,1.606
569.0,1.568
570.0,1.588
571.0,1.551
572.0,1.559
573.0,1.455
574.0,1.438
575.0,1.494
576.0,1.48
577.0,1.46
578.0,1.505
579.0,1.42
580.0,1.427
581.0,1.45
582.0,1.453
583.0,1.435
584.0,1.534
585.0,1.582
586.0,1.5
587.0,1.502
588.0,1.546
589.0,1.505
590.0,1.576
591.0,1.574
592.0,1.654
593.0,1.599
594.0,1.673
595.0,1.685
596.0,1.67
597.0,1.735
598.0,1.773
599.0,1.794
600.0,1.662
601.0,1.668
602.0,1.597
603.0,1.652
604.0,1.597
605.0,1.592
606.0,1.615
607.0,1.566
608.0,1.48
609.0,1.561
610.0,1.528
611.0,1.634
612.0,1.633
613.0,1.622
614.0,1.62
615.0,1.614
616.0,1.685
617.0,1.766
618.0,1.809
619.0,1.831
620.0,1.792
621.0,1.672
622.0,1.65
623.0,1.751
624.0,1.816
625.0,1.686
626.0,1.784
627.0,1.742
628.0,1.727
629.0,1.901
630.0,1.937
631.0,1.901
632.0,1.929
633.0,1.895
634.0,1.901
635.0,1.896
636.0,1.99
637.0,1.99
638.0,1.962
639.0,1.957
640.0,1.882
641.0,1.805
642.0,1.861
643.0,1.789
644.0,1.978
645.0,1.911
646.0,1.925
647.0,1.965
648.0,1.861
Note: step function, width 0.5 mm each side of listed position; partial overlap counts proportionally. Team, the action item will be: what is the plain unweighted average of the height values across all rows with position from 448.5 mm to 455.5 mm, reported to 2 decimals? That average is 2.32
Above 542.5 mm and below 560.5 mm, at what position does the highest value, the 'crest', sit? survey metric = 546.0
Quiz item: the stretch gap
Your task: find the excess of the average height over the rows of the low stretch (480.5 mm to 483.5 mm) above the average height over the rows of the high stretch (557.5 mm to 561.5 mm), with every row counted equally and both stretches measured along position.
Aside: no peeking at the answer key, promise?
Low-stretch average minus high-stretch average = 0.4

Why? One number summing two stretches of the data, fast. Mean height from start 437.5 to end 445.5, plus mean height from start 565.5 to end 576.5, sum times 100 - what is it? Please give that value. 392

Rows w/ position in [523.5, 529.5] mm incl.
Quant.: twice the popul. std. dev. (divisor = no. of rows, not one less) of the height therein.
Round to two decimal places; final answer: 0.07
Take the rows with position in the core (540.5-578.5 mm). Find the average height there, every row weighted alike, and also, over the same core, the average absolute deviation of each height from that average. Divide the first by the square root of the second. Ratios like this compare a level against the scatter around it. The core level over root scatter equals 5.5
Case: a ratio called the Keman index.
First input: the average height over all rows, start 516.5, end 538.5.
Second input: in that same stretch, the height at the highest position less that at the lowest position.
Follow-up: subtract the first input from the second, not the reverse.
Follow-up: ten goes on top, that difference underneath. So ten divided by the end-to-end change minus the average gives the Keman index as -6.0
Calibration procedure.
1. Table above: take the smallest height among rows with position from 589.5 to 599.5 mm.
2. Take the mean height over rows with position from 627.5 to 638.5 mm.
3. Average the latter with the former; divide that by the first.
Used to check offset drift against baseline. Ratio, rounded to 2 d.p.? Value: 1.11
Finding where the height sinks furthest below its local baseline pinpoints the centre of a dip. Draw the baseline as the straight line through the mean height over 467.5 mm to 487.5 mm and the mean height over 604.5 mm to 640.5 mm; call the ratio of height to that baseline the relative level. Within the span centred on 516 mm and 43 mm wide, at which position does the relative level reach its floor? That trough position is 515.0 mm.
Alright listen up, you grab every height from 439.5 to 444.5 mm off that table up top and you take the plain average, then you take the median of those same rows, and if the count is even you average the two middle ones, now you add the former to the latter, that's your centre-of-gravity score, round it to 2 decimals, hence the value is 4.70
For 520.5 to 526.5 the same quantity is 3.34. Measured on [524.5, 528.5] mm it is 3.45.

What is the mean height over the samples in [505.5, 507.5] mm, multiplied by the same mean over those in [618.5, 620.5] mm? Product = 3.3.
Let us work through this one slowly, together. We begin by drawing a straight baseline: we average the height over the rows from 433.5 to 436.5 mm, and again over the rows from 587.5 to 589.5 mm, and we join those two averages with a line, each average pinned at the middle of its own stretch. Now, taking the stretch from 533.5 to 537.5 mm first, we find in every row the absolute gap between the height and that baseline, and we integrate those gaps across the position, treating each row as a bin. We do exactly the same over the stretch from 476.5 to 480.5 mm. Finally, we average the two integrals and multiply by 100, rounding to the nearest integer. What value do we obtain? 54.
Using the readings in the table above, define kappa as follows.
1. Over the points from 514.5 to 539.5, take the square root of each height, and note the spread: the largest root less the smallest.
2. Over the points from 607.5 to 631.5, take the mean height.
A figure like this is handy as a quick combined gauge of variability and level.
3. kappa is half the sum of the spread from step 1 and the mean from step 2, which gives 0.896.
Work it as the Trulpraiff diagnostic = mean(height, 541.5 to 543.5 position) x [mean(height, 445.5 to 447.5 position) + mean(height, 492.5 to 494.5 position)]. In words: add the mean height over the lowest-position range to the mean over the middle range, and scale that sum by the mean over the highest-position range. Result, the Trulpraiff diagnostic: 7.0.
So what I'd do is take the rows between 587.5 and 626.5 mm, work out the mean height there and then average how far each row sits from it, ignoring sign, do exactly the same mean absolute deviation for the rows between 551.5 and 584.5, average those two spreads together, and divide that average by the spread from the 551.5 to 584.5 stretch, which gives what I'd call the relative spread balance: 0.9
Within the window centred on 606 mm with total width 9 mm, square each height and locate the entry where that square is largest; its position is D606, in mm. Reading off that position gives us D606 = 603.0 mm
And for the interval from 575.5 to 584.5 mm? 584.0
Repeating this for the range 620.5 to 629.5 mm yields 629.0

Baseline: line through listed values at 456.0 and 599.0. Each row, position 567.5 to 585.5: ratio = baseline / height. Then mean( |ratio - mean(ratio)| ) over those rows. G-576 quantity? 0.041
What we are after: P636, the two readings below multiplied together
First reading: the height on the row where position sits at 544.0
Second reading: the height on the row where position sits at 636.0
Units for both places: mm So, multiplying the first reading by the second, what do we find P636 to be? 3.6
